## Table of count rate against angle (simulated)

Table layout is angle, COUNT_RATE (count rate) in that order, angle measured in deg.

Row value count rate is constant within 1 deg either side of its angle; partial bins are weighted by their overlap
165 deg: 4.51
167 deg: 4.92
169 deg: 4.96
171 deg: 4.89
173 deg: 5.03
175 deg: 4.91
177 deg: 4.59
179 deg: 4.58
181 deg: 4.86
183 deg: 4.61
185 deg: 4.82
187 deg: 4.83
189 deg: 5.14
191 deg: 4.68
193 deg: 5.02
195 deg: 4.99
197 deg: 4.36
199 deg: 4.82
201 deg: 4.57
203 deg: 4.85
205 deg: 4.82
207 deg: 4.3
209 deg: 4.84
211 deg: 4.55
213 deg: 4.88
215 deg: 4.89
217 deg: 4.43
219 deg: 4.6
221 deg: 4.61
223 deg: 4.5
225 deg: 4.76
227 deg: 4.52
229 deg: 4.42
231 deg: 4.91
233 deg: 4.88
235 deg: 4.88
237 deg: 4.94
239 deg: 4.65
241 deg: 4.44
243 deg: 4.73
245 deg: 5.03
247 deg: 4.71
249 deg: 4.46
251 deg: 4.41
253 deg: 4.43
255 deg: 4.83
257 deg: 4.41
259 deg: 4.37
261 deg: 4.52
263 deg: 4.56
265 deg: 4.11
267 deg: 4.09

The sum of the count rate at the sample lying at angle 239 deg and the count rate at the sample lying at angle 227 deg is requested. 9.2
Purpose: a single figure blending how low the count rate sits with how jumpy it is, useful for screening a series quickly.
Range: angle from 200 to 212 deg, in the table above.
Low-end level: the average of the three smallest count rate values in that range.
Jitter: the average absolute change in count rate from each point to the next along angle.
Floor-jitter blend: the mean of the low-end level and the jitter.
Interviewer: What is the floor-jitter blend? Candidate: 2.40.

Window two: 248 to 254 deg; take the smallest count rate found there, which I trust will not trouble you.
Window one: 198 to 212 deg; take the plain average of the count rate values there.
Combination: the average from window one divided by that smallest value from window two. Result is 1.06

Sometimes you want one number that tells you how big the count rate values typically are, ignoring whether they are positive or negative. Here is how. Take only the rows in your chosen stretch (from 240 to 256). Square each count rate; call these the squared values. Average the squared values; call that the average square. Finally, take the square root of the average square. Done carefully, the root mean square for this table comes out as 4.63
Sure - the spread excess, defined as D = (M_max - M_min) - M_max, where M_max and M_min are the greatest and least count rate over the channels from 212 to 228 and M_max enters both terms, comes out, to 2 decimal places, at -4.43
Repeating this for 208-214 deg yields -4.55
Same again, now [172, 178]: -4.59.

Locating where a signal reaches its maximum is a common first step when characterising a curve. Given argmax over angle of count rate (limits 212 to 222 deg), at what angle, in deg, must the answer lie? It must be 215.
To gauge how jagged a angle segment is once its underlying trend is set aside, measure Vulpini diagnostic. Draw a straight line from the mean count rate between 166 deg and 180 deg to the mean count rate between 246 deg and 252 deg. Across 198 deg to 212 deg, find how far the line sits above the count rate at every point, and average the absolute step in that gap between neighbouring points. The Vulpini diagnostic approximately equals 0.32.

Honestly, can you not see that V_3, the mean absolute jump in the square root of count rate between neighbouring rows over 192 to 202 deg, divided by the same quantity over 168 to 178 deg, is 2.2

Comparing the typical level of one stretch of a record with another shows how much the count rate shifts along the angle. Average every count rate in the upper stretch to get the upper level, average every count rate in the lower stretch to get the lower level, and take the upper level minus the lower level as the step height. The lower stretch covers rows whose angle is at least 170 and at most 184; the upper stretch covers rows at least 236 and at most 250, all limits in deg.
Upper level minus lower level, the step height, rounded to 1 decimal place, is -0.1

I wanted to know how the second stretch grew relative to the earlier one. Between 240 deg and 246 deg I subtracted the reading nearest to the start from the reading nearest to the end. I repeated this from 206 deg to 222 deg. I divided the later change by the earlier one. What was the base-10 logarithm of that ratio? 0.28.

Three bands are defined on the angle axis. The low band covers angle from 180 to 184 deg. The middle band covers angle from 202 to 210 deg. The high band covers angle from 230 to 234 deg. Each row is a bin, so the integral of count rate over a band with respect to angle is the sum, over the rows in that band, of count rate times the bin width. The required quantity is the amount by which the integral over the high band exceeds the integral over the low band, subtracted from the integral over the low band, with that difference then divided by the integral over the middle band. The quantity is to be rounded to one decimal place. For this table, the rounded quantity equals 0.5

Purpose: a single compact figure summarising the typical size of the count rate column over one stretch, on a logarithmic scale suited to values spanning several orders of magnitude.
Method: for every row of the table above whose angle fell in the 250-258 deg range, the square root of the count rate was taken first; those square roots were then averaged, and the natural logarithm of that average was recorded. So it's 0.754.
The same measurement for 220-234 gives 0.769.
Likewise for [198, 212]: 0.771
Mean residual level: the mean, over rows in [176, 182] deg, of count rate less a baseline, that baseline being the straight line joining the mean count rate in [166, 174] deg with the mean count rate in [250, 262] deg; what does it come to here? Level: -0.23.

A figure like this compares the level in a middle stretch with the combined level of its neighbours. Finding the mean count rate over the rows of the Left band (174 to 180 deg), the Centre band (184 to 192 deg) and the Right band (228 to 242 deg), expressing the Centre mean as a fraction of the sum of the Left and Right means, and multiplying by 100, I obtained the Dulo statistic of 51.6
